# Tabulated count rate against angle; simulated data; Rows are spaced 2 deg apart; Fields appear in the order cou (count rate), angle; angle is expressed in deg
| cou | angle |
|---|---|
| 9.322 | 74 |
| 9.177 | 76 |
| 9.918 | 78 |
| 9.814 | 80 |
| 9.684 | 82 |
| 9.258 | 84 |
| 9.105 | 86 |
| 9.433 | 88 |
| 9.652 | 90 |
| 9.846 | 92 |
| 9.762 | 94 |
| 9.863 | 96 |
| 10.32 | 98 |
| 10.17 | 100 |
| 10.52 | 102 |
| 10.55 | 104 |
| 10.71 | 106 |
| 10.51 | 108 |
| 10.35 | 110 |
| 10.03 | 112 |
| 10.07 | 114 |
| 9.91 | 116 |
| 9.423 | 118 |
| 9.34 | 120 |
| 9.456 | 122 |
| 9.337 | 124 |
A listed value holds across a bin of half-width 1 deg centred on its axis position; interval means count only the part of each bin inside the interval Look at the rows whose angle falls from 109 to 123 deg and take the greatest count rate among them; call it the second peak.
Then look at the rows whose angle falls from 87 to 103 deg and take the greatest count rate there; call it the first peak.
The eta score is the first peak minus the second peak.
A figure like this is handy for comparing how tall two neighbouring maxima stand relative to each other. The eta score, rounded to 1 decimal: 0.2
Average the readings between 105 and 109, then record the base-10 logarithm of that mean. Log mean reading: 1.026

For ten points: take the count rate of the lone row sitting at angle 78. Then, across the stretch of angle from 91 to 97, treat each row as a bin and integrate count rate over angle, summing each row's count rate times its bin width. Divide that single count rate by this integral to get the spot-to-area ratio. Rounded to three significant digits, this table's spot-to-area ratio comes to 0.168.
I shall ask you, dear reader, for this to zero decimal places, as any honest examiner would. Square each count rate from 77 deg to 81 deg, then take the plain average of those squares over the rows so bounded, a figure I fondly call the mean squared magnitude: 97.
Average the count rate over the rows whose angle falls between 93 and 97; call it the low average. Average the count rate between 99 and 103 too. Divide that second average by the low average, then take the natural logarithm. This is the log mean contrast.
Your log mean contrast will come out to 0.053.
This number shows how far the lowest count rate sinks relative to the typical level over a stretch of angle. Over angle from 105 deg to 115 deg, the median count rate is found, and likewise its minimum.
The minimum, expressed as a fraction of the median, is 0.969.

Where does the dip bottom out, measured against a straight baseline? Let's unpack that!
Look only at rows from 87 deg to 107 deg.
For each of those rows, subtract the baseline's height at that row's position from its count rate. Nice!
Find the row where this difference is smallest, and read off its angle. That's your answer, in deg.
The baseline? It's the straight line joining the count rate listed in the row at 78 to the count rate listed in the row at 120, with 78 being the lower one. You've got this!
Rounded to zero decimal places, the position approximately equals 88 deg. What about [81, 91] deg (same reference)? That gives 86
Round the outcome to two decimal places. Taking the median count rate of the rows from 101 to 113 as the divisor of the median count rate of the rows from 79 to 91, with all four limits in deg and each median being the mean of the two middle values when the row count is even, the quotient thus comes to 0.91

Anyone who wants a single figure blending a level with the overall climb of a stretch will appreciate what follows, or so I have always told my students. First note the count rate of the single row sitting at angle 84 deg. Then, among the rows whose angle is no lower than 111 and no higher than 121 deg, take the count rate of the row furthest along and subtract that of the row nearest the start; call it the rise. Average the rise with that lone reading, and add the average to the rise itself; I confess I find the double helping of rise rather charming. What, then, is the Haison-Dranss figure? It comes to 3.6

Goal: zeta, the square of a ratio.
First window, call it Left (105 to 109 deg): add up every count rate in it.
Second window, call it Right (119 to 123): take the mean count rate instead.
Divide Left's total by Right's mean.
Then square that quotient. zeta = 5.1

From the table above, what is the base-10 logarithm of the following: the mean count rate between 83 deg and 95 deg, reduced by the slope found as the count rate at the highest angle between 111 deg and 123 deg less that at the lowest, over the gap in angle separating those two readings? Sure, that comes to 0.981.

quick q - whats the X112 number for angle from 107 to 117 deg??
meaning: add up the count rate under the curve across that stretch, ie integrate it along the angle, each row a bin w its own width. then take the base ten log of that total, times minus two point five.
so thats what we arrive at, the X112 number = -5.02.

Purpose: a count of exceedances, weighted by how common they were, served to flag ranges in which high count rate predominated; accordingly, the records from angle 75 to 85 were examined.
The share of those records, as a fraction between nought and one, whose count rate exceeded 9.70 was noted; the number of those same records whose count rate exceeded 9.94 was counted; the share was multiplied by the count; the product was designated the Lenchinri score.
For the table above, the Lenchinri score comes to 0.0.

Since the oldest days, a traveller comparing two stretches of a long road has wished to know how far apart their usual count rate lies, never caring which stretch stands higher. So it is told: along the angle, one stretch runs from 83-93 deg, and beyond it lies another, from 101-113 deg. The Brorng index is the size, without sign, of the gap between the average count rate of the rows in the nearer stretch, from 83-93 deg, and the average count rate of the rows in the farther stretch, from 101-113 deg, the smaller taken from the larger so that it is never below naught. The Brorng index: 1.0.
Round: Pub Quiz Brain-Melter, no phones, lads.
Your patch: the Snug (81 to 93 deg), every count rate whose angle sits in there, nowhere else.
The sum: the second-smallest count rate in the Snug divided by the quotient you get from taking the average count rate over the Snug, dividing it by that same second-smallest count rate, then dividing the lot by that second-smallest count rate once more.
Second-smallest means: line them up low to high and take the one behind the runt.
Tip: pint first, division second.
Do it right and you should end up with 84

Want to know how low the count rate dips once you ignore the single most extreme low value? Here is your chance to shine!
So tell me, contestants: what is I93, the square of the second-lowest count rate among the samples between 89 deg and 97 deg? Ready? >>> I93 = 95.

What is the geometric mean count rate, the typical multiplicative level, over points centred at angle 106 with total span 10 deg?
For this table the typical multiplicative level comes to 10.5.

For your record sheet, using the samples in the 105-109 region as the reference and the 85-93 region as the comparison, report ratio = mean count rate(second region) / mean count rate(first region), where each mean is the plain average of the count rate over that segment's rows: 0.90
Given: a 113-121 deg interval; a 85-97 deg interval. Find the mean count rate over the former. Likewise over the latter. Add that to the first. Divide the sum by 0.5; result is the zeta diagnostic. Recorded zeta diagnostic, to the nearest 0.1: 38.6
